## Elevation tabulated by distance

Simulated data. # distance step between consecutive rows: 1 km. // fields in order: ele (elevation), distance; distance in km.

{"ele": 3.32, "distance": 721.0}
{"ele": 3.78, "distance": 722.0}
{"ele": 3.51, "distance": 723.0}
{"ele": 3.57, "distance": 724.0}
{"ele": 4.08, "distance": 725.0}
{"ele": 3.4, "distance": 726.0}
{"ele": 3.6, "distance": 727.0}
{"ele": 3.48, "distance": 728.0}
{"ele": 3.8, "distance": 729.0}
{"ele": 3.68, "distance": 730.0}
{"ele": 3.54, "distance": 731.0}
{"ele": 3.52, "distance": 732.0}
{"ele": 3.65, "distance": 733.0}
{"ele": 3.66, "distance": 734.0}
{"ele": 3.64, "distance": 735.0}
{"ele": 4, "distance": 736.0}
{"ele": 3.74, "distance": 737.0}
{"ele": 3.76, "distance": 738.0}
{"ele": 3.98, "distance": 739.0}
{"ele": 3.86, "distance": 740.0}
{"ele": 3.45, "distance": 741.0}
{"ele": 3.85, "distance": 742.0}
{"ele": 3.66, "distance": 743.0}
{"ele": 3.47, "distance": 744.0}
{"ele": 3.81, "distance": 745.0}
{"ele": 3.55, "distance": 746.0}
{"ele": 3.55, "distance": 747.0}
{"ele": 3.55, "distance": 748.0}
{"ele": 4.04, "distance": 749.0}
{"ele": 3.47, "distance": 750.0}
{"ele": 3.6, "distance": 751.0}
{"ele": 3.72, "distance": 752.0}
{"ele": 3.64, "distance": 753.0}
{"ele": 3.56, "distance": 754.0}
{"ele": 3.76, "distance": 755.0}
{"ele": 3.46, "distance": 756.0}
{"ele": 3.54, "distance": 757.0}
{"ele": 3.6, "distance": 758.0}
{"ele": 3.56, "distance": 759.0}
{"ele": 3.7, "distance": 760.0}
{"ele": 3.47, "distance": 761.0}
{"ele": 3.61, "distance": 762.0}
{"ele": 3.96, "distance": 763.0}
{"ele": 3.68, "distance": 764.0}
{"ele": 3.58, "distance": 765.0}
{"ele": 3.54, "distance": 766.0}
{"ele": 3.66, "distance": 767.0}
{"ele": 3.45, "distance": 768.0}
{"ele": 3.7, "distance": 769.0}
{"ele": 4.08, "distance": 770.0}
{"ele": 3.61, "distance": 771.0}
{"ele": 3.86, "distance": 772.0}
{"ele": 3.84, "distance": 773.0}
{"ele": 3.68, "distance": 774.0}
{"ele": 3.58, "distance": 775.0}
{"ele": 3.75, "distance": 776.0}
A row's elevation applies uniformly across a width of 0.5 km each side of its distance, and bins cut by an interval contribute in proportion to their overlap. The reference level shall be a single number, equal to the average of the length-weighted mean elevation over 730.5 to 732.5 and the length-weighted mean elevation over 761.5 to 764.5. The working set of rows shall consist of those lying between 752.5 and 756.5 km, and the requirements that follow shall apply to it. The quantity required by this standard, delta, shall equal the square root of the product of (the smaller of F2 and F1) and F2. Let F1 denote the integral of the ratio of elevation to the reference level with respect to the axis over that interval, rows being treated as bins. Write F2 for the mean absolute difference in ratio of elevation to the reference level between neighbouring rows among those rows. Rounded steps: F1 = 4.0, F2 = 0.053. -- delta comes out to 0.053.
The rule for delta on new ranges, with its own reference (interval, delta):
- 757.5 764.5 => 0.054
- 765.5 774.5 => 0.064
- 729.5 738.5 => 0.033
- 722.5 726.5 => 0.114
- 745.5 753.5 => 0.055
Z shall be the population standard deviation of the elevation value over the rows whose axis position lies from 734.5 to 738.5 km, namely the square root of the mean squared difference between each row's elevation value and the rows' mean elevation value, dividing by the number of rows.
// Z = 0.13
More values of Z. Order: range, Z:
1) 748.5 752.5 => 0.21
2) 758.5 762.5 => 0.08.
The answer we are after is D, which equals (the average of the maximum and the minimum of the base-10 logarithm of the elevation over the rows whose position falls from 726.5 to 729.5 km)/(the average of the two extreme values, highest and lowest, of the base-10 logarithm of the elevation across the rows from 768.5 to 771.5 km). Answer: 0.96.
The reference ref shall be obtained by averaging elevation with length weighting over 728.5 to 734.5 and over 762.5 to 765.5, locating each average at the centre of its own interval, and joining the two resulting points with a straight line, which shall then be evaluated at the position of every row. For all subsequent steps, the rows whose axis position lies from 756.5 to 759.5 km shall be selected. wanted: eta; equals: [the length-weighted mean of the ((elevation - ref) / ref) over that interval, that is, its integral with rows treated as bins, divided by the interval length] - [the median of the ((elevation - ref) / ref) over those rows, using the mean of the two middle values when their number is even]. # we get 0.0026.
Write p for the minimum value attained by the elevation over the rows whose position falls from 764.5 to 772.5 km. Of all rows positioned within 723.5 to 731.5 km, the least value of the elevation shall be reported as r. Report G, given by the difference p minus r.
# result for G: 0.05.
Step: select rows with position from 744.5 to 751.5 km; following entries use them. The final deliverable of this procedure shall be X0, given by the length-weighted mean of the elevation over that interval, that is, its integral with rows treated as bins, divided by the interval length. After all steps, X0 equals 3.65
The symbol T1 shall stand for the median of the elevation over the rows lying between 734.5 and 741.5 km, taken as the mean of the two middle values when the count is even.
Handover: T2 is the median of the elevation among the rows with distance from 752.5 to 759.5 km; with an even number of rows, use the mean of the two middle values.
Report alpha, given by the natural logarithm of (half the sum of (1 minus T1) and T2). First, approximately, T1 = 3.76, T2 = 3.56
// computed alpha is -0.92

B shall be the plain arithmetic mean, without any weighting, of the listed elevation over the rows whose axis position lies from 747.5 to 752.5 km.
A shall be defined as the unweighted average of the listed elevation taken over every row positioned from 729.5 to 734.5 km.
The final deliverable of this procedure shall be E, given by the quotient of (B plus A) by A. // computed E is 2.02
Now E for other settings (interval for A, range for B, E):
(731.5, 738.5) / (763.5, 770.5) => 1.99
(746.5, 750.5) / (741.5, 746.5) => 2.00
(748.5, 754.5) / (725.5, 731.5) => 1.98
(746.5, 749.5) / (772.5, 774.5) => 2.01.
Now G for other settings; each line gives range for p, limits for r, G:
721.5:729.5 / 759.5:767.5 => -0.07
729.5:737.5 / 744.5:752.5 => 0.05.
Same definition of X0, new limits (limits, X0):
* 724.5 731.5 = 3.65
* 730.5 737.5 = 3.68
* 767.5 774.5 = 3.75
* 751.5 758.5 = 3.61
